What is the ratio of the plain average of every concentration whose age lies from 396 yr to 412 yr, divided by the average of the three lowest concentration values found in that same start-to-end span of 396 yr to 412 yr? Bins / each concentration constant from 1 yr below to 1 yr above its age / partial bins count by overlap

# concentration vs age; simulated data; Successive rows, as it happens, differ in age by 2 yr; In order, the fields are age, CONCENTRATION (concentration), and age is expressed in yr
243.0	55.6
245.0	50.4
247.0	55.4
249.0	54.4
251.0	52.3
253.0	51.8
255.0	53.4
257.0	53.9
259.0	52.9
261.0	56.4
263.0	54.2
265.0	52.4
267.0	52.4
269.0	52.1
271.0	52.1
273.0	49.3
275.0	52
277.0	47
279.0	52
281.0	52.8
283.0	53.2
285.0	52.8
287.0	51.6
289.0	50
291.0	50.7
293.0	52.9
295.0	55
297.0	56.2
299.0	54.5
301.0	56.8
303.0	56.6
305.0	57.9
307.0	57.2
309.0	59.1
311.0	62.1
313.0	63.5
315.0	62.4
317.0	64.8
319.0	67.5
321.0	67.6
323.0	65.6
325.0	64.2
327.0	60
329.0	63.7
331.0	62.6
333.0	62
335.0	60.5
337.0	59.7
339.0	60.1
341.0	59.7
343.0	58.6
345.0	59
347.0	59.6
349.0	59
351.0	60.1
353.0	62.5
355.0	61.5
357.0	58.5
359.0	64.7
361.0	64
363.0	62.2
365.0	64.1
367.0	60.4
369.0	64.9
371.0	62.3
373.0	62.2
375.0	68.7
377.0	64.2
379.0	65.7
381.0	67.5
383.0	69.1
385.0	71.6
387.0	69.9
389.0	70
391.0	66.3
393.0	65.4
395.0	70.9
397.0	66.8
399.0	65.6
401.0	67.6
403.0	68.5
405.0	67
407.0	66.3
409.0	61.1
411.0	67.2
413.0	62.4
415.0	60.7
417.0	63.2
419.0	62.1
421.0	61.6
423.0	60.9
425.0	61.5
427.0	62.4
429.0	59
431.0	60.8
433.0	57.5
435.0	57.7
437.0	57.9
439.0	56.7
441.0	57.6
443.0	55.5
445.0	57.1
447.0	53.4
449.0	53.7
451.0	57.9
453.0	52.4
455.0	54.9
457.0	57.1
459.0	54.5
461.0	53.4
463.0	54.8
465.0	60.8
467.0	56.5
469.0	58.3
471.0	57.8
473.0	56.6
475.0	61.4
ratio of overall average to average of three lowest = 1.03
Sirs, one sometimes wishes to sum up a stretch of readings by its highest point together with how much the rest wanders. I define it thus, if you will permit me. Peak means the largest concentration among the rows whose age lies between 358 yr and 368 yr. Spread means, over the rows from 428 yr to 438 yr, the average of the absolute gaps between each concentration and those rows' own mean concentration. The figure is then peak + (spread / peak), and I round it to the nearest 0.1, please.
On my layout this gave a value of 64.7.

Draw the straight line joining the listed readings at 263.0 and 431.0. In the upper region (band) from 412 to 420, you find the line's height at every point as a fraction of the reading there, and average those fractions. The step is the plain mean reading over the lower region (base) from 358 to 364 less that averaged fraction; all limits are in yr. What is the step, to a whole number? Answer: 63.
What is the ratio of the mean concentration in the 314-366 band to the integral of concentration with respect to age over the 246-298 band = 0.0227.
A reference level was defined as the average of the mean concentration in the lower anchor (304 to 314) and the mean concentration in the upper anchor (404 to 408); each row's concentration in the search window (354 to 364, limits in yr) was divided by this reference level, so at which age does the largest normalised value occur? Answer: 359.0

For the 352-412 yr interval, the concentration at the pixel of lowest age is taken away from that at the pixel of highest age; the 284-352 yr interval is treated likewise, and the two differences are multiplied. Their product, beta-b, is 34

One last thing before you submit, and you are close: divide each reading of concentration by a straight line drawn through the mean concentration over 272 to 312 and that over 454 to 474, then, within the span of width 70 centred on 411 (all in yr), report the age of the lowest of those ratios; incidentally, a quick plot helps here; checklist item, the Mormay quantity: 443.0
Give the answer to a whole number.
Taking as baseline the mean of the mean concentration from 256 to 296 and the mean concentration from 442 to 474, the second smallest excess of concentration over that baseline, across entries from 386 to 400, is 11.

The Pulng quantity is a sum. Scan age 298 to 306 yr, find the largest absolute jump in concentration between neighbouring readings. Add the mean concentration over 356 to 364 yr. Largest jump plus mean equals 65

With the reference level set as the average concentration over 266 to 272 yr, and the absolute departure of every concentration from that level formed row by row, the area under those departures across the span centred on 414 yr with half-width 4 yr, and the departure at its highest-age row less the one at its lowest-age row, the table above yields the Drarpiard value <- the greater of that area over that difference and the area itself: 89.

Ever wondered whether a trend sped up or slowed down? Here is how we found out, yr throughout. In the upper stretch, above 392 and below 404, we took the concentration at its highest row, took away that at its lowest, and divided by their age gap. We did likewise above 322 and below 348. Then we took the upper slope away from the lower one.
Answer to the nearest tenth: -0.6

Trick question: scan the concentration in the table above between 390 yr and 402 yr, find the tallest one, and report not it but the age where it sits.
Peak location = 395.0 yr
